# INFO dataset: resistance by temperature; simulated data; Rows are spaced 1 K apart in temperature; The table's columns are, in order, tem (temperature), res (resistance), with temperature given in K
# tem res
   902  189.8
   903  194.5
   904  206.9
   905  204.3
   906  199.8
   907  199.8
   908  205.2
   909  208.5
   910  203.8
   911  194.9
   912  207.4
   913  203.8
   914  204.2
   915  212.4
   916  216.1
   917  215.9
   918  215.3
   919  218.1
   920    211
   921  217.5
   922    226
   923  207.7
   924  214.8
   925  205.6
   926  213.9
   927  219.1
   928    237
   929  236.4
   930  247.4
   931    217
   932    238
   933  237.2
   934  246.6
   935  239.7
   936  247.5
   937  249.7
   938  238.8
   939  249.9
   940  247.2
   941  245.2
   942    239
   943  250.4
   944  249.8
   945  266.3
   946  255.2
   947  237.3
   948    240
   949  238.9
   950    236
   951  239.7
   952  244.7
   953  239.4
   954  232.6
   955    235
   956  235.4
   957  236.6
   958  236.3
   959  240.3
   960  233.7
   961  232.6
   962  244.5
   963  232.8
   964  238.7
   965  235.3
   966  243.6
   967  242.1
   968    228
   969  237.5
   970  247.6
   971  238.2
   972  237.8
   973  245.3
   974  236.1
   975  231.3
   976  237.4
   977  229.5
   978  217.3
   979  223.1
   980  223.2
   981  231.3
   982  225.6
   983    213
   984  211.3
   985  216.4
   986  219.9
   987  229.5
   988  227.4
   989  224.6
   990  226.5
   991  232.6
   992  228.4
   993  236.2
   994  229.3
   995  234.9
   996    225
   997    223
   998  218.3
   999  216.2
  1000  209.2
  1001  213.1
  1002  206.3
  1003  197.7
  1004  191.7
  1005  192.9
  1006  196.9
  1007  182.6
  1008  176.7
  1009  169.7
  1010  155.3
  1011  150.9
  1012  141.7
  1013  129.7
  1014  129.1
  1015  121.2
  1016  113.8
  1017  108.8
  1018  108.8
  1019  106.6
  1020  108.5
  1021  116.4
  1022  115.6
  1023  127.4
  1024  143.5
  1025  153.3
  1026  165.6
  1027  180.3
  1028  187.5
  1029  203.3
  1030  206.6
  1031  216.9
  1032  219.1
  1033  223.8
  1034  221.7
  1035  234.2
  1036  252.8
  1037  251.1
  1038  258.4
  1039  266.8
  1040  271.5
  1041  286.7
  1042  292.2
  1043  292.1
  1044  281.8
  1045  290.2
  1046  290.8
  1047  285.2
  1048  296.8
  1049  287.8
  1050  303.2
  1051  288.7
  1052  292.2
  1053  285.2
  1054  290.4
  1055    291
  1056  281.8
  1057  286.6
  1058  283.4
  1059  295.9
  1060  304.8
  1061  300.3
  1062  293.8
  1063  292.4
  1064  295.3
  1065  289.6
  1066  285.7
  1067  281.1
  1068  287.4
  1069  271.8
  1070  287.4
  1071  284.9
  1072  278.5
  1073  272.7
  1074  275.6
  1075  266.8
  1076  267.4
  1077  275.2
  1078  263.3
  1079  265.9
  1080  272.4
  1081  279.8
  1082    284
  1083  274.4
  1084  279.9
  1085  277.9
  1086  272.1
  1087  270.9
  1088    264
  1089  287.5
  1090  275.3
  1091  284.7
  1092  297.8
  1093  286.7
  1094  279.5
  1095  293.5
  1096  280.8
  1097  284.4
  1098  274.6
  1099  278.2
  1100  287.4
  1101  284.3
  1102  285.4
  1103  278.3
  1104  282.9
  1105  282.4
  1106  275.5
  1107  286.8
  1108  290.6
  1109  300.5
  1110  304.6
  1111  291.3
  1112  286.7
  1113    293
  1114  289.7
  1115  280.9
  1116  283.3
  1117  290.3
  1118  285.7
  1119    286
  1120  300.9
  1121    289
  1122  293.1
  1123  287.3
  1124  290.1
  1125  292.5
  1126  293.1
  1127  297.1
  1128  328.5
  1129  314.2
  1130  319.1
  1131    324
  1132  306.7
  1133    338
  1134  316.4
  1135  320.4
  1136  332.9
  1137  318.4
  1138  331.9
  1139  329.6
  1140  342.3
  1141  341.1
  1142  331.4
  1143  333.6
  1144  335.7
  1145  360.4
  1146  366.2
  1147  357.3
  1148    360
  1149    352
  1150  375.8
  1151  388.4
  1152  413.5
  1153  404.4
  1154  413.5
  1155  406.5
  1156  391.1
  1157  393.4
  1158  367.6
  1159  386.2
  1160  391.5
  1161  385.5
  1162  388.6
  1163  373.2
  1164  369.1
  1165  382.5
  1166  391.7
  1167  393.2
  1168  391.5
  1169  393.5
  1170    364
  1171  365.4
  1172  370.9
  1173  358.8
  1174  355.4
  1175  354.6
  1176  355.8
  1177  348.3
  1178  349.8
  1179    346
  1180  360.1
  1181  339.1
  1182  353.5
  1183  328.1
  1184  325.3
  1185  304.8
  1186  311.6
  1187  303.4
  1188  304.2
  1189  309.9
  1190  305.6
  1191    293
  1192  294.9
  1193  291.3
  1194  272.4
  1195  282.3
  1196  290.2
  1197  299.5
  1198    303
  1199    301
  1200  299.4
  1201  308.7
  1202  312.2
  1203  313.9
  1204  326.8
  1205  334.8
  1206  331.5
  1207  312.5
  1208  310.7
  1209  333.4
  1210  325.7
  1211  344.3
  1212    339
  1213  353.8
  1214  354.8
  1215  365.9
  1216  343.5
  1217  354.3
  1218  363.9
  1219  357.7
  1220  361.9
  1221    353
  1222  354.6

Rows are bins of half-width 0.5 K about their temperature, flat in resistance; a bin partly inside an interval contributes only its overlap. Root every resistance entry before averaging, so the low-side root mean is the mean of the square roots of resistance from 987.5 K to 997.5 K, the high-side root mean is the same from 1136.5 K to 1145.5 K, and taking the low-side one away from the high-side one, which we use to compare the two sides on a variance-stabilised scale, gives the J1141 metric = 3.2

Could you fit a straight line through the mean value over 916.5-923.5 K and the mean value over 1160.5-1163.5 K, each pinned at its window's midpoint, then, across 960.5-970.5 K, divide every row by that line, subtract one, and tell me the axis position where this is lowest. 968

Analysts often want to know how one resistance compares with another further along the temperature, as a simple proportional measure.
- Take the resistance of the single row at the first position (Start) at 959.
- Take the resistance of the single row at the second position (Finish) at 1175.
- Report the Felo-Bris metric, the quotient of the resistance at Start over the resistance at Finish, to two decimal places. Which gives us 0.68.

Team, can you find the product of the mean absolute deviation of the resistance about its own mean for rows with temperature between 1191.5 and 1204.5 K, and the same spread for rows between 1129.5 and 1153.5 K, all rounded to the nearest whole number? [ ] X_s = 230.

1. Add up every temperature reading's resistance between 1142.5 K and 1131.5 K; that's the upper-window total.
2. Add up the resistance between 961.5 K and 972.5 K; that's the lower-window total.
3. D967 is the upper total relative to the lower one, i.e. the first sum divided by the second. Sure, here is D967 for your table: 1.37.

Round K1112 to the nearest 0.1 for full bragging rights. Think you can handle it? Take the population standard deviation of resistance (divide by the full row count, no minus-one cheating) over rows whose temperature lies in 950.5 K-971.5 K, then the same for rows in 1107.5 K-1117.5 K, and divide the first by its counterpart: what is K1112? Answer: 0.7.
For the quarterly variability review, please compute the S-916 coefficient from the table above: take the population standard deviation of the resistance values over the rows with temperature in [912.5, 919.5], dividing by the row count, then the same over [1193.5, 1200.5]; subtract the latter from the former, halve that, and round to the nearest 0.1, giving -2.6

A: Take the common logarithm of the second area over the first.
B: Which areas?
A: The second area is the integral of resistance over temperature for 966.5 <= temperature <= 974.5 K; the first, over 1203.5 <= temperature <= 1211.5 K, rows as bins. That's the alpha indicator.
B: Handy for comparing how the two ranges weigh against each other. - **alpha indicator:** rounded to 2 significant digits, -0.14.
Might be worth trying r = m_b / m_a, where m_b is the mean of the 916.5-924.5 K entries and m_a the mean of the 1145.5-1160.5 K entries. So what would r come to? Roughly 0.56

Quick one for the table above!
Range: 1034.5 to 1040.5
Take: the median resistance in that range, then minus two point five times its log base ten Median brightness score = -6.02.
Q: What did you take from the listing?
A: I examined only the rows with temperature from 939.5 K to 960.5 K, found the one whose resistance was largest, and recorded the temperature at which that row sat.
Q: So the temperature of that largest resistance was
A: 945 K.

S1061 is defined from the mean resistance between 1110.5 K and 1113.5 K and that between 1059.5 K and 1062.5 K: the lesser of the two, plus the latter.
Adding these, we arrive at 590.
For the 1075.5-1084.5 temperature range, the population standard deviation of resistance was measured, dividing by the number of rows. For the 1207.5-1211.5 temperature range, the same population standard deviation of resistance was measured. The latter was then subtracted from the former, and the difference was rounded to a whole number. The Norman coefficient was -6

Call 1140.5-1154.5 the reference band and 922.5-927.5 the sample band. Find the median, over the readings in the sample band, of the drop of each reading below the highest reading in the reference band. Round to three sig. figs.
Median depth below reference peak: 200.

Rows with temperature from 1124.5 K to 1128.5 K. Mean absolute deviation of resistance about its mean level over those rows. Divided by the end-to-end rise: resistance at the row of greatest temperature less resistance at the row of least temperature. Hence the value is 0.4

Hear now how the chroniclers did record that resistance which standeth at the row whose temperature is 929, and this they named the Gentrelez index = 236.4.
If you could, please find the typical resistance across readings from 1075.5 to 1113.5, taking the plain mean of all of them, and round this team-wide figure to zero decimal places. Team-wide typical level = 282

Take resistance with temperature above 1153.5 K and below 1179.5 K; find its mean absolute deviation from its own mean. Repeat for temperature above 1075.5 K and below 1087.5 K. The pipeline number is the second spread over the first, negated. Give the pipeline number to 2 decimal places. -0.30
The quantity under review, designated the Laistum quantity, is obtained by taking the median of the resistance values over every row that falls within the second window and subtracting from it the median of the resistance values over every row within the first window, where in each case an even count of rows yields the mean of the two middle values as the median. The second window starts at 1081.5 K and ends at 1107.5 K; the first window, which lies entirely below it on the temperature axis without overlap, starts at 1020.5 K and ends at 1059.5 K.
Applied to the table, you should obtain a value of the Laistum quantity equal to 10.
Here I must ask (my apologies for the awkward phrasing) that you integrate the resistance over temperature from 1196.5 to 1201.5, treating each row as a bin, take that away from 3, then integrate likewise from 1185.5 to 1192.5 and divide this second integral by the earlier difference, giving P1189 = -1.4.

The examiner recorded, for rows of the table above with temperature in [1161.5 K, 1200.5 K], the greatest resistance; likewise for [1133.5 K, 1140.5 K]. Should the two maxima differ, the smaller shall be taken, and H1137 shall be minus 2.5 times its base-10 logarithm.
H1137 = -6.34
